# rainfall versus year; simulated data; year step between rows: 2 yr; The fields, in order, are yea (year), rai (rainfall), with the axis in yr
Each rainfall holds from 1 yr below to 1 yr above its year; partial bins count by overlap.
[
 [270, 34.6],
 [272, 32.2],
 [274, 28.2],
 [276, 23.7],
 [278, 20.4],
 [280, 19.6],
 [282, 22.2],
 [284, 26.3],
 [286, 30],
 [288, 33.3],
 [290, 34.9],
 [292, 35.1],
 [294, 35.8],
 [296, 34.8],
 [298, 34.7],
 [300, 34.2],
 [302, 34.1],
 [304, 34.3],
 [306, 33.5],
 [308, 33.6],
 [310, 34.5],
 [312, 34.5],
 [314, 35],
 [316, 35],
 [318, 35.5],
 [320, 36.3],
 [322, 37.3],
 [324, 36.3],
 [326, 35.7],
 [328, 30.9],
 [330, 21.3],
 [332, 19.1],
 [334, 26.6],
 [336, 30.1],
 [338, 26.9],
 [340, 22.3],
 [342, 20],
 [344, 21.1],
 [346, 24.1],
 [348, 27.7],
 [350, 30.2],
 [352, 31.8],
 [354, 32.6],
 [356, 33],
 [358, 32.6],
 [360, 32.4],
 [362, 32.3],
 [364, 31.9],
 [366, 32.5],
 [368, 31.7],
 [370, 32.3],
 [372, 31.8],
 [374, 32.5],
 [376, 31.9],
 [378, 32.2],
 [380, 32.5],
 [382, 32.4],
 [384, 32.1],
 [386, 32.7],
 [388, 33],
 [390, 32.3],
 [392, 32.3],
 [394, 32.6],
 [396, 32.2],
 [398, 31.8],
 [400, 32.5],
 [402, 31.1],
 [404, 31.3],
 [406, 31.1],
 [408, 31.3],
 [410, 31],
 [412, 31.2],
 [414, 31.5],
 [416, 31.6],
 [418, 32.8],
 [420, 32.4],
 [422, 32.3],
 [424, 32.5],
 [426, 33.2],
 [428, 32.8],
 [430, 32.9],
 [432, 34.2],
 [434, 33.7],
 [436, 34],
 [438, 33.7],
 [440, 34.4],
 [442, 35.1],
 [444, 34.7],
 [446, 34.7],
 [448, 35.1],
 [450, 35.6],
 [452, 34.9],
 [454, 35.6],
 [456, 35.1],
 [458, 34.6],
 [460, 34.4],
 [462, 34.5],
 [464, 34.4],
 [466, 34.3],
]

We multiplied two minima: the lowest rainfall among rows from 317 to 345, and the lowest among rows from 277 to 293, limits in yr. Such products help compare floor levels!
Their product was 374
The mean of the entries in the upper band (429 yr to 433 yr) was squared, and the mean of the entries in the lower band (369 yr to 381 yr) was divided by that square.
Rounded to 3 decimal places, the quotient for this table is 0.029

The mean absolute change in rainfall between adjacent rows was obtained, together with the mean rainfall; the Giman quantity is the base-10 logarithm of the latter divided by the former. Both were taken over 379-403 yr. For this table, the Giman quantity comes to 1.8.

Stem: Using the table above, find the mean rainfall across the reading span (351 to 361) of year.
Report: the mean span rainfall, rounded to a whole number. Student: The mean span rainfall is 32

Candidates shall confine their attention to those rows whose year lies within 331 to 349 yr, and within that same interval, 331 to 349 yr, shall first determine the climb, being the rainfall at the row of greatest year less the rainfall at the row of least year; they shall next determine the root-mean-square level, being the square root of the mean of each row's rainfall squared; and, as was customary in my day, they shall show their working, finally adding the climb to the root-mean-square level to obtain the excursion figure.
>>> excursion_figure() 33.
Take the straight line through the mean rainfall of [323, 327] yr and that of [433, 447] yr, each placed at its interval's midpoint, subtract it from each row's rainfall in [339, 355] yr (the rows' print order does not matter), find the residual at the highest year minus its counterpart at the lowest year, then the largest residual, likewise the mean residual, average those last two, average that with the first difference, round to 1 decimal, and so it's 2.1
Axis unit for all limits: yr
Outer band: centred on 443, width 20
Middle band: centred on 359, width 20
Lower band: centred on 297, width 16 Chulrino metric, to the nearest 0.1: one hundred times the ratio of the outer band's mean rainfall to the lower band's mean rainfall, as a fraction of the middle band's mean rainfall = 3.1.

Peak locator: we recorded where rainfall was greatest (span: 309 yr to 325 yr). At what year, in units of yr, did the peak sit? 322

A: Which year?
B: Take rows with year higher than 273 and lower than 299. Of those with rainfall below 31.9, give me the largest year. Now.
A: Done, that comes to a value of 286 yr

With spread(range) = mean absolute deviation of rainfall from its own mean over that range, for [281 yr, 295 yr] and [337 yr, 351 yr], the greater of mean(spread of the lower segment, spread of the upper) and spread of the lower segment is 4.2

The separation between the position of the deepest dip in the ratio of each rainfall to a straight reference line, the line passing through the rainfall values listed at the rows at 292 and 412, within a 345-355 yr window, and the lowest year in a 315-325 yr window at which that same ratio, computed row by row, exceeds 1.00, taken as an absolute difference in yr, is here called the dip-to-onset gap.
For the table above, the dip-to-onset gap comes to 30 yr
